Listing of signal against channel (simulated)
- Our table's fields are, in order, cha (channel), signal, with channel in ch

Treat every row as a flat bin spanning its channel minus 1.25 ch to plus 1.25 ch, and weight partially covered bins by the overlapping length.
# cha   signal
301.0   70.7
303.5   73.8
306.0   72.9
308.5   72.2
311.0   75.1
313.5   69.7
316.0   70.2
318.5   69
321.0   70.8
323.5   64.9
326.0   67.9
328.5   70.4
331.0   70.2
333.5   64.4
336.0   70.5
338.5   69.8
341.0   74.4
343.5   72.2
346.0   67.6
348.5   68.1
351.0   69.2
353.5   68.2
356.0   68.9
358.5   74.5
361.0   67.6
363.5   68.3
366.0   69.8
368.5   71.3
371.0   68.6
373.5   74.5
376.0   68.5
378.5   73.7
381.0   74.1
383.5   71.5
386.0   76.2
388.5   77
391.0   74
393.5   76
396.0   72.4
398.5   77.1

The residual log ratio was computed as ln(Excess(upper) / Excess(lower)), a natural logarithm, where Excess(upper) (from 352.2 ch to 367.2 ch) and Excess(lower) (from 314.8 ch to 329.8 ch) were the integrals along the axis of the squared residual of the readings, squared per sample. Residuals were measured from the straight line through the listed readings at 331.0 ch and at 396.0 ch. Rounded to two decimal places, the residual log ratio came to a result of 0.41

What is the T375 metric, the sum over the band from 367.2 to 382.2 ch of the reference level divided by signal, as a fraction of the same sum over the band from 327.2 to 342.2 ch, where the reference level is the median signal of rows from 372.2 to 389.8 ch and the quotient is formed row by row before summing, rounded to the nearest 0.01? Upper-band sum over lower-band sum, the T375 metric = 0.97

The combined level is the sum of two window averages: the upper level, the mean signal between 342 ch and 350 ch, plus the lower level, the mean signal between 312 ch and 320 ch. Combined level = 139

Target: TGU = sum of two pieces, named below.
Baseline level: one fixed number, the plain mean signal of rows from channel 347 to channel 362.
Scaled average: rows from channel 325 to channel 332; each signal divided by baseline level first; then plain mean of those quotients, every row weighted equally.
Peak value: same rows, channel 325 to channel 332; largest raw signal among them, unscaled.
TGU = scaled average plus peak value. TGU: 71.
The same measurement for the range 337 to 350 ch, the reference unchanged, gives 75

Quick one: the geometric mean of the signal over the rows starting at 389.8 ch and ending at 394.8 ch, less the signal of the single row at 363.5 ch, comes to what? 7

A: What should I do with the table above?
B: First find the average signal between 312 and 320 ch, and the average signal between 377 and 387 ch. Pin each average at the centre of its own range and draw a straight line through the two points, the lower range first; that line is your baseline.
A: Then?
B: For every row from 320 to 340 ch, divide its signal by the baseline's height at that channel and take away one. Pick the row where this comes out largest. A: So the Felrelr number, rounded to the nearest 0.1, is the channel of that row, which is 321.0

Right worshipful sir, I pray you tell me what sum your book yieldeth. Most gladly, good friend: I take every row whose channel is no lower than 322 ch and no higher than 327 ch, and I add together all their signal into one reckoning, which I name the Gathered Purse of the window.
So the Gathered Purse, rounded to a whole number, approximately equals 133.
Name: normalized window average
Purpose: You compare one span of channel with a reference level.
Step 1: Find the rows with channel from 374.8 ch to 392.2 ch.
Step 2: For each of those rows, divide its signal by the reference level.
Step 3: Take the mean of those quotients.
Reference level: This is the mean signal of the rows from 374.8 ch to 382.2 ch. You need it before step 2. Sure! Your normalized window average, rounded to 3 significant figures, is 1.02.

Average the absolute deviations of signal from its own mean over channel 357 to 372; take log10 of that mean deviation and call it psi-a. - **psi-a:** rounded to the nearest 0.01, 0.28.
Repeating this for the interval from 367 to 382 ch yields 0.36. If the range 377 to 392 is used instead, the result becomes 0.16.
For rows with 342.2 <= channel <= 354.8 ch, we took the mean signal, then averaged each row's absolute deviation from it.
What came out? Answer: 1.3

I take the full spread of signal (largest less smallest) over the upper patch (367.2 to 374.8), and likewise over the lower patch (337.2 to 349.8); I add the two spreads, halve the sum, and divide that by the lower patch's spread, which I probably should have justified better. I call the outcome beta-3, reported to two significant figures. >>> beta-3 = 0.93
